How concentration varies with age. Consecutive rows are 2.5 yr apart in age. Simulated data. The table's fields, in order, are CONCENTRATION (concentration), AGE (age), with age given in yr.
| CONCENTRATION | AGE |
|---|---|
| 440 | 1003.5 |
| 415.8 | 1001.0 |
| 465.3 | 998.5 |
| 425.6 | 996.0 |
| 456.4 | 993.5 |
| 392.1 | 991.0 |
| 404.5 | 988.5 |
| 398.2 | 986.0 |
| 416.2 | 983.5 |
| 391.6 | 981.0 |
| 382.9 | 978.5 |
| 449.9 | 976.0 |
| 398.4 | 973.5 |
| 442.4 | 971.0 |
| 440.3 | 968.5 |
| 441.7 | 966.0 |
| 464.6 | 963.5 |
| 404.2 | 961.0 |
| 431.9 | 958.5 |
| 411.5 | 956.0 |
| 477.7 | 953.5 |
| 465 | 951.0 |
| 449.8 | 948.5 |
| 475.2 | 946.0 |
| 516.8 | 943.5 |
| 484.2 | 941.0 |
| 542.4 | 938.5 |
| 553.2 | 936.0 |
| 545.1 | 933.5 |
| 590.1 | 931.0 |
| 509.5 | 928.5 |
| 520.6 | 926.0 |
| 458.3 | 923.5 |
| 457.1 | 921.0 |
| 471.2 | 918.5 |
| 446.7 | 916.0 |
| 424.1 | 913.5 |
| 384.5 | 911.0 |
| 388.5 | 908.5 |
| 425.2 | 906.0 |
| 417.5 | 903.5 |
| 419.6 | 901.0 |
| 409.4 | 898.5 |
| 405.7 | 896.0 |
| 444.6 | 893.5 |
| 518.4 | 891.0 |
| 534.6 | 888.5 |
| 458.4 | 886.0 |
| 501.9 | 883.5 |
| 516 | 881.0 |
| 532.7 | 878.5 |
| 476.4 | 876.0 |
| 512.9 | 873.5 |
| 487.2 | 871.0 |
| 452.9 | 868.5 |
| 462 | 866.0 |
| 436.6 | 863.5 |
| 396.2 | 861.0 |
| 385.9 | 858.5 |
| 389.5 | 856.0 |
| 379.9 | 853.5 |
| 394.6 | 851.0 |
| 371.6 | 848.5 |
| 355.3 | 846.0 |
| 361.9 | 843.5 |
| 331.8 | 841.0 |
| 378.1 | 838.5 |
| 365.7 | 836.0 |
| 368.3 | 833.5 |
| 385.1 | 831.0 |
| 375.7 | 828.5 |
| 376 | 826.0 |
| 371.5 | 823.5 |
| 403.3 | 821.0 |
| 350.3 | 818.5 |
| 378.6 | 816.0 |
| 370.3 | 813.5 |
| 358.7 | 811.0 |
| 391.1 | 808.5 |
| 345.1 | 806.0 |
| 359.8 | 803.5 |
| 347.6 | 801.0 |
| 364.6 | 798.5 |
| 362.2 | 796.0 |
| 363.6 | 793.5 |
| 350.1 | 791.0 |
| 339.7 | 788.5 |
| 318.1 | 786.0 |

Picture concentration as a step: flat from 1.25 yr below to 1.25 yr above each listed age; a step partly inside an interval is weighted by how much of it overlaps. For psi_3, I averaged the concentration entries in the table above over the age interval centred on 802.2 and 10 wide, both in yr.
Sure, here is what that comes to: 354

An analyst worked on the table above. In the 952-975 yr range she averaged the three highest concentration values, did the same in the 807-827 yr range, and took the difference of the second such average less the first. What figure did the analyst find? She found -71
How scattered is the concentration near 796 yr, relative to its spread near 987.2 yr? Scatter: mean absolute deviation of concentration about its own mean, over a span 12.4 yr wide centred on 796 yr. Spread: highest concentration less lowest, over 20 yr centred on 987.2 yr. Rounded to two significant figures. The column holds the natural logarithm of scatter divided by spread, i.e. -2.3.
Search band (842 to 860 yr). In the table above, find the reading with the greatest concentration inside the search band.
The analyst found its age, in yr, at 851.0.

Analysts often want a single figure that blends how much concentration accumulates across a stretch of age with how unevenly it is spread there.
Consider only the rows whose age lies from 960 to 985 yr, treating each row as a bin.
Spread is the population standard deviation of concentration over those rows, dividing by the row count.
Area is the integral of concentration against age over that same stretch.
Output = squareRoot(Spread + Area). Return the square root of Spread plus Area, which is 103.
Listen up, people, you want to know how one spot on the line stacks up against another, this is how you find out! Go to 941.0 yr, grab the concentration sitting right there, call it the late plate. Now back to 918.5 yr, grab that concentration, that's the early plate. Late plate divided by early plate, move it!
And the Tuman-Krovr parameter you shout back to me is 1.03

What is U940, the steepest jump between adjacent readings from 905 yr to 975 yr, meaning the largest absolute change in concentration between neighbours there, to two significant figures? 81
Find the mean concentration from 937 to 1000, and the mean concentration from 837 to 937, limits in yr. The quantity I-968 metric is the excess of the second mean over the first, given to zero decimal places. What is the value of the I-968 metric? 6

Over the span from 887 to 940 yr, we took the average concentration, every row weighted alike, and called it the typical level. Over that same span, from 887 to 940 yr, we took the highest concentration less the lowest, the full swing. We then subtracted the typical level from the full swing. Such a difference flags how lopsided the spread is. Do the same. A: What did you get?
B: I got -264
